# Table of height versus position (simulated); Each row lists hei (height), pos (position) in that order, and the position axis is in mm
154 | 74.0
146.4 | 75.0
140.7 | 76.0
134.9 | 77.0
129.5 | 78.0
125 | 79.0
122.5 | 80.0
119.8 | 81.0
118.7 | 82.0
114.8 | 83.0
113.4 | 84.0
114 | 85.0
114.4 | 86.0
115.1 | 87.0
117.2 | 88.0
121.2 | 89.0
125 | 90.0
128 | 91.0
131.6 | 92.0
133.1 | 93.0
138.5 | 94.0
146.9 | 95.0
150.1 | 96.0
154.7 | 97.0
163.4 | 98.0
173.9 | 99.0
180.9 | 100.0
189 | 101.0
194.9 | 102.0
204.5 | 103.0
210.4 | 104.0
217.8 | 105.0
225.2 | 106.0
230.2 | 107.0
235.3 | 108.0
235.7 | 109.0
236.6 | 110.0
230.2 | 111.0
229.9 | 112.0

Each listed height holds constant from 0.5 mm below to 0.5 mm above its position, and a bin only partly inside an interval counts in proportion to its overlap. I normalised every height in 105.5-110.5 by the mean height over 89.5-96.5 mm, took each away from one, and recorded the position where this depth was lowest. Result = 110.0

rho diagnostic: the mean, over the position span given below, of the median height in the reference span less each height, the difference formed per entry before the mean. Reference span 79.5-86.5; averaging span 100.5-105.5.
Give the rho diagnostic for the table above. -89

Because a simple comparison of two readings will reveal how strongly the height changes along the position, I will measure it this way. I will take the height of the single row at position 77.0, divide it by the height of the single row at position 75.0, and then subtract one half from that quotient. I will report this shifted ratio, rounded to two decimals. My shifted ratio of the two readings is 0.42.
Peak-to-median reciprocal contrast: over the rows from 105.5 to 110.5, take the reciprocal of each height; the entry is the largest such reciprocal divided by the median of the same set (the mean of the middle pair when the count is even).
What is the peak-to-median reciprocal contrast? 1.04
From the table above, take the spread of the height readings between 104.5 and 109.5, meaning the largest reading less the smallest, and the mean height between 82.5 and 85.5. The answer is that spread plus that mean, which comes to 132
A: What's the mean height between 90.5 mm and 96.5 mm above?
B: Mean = 138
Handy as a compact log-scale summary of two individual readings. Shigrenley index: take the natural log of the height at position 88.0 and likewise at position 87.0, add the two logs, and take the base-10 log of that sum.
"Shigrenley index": 0.98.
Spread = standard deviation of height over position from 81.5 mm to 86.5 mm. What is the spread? 2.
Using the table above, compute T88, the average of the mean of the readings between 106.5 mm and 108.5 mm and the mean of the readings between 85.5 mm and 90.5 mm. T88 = 176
